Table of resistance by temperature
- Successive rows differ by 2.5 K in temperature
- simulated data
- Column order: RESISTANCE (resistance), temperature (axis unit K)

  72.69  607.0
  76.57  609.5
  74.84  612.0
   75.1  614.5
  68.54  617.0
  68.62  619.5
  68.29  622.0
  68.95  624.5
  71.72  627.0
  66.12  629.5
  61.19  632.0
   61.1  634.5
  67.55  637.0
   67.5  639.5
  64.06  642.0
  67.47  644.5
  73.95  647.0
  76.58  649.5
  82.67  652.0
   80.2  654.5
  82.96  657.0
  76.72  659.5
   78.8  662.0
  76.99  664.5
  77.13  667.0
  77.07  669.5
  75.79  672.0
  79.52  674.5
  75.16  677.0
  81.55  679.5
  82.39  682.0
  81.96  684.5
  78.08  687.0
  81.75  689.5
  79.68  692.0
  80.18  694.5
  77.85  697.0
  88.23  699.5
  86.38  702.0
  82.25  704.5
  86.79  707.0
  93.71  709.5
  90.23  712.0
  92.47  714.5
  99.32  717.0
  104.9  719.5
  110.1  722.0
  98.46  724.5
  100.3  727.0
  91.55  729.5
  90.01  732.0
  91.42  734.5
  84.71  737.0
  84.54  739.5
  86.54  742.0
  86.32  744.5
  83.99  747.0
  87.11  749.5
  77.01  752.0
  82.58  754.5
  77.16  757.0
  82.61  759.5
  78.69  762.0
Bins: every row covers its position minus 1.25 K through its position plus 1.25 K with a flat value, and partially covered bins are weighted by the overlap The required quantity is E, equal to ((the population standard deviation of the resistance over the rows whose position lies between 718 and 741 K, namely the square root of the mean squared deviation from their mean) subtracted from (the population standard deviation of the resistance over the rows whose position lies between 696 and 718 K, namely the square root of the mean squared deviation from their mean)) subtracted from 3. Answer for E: 5.4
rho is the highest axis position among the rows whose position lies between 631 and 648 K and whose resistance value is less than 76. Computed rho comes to 647.0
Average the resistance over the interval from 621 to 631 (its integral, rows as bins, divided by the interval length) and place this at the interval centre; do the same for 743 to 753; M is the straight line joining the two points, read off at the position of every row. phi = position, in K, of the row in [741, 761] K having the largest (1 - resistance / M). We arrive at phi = 757.0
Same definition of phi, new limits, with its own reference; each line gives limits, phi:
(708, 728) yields 712.0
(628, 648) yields 634.5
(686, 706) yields 697.0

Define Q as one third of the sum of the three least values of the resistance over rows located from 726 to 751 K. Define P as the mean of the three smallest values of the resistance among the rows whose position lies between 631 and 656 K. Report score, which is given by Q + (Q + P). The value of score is 231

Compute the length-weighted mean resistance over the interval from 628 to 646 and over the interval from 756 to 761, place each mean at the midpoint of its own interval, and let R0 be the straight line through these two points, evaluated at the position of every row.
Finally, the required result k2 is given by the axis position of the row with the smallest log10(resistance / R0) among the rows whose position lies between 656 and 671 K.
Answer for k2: 669.5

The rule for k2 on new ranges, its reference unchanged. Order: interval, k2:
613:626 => 622.0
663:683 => 677.0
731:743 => 739.5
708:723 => 712.0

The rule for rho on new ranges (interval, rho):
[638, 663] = 647.0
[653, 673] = 672.0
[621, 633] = 632.0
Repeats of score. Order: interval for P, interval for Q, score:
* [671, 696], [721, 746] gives 247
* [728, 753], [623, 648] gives 206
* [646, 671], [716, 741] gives 249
